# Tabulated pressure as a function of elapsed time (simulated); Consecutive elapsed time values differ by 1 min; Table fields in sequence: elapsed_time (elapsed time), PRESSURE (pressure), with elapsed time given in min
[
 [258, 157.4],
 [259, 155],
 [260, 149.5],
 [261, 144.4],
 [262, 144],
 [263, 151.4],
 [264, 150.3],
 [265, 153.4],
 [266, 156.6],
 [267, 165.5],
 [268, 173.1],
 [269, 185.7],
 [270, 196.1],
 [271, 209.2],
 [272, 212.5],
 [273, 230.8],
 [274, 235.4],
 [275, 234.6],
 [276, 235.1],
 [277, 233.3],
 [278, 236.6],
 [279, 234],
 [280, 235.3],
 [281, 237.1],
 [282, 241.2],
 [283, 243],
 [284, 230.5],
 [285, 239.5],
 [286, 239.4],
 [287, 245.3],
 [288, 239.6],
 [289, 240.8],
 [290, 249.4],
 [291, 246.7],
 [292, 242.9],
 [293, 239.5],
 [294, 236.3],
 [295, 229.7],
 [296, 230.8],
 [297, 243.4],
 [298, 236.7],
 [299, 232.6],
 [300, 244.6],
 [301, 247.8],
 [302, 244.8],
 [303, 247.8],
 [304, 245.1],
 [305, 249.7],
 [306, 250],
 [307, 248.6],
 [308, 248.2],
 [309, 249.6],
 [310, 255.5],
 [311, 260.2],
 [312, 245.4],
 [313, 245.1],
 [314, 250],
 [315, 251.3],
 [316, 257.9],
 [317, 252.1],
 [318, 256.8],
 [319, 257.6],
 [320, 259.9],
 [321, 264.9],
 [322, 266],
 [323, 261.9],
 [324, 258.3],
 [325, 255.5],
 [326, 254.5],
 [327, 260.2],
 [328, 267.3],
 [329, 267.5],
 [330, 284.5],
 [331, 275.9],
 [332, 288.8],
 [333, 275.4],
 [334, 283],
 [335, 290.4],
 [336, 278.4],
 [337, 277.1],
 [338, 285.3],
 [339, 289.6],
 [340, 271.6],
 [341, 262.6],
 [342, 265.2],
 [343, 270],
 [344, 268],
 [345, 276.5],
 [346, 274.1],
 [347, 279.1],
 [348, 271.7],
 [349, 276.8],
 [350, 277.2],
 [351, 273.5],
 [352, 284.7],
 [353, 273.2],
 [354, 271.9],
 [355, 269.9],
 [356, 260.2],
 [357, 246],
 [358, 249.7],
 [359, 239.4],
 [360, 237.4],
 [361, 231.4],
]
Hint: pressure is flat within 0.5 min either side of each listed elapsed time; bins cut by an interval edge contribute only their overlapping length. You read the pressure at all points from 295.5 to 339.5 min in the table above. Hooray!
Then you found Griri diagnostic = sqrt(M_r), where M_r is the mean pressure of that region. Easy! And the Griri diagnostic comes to 16.1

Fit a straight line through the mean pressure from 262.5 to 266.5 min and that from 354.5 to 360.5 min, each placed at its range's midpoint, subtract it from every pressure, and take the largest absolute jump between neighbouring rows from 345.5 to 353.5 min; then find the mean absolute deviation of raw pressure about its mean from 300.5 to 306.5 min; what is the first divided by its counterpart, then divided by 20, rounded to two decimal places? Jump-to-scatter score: 0.36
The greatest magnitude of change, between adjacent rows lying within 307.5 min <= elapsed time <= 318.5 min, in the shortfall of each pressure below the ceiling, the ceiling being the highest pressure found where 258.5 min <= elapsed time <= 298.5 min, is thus 14.8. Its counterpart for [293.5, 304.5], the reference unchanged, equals 12.6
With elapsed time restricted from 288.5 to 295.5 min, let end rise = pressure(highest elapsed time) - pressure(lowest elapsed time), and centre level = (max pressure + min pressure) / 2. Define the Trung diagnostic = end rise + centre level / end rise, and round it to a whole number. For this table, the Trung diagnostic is -33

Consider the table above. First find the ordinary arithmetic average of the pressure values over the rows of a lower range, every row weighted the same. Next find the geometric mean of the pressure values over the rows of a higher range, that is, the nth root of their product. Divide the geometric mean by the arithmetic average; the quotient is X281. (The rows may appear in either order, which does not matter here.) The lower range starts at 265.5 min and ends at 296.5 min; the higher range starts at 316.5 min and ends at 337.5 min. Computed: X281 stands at 1.19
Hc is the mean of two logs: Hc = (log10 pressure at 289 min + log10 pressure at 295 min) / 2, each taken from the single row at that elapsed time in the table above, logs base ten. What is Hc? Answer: 2.37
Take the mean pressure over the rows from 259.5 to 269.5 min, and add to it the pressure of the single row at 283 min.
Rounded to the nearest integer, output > 400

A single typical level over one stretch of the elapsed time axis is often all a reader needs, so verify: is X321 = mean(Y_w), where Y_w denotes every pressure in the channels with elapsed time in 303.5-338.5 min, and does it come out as 262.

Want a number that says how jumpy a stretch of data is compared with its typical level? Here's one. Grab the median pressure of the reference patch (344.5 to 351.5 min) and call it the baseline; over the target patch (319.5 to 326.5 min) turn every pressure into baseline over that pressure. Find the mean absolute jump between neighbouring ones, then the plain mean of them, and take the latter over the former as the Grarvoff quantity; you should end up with 89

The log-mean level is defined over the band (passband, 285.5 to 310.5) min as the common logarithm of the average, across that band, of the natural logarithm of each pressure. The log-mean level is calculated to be 0.740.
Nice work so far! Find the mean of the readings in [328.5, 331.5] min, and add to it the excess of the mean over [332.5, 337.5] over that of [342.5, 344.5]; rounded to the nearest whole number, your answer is 288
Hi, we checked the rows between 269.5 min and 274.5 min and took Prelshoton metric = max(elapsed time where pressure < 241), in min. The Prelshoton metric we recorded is 274 min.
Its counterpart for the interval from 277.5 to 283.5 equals 281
